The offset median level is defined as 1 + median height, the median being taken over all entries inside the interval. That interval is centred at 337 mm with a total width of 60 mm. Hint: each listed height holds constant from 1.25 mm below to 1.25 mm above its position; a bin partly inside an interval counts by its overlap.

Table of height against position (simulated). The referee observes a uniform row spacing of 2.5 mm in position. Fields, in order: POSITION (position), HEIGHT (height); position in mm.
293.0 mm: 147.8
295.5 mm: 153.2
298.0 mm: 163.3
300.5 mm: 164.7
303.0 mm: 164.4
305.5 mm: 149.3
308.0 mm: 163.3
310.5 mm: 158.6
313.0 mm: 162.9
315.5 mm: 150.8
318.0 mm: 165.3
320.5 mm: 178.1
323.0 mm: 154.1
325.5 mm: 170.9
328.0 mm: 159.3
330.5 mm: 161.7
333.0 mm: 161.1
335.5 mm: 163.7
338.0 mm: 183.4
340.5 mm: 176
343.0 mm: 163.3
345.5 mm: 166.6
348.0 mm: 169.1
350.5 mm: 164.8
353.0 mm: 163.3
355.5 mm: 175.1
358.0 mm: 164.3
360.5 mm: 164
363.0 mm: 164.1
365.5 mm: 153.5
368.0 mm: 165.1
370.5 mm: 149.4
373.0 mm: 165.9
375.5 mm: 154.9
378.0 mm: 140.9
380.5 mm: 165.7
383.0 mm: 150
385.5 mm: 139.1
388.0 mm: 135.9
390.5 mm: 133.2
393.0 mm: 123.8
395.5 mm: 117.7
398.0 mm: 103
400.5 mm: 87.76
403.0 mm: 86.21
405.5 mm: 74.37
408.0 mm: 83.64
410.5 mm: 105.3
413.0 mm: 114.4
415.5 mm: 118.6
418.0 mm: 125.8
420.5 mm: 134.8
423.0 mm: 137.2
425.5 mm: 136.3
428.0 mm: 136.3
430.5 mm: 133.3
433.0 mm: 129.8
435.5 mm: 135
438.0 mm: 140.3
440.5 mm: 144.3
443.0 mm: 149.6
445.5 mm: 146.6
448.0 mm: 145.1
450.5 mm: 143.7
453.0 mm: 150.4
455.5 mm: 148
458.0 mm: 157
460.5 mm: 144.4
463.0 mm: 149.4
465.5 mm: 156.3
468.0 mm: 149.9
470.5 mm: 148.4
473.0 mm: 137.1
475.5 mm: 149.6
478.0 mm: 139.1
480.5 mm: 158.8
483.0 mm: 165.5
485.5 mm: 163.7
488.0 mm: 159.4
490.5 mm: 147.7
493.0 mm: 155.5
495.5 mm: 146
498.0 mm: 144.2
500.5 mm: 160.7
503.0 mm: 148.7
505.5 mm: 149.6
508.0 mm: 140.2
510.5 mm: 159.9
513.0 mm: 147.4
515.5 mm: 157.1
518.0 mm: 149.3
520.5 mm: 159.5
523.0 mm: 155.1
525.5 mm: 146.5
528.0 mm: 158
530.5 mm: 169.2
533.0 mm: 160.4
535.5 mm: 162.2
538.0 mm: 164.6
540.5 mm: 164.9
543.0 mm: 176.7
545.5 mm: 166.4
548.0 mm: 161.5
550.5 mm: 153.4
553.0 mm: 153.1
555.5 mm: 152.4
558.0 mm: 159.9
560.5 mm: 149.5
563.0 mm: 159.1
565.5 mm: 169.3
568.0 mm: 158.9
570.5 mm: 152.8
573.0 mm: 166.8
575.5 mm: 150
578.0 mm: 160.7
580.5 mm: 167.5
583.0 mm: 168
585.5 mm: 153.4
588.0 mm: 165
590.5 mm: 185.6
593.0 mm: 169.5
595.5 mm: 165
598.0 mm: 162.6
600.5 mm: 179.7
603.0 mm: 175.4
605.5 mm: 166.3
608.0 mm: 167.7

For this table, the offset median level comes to 165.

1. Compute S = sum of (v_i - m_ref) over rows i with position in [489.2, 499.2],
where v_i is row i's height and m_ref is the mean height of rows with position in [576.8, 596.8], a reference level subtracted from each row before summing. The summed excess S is -74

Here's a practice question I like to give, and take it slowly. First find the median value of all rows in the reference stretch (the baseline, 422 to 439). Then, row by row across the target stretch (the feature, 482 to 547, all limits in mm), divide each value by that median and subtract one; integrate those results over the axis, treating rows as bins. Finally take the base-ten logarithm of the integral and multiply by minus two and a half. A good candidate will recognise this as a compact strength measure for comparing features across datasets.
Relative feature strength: -2.48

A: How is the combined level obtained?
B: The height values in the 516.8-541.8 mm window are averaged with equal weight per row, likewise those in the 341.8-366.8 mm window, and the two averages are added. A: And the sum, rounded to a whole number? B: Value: 324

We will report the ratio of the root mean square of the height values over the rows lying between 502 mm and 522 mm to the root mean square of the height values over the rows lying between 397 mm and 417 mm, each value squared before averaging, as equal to 1.55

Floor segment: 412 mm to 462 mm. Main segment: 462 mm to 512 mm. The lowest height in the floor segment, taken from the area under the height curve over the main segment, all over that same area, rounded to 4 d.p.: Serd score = 0.9849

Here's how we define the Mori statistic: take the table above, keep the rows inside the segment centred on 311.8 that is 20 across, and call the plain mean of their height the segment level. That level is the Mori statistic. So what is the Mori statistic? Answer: 162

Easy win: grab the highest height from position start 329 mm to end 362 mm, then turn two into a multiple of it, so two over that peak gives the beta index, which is 0.0109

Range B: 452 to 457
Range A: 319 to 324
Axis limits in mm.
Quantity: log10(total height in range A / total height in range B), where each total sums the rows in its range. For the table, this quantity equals 0.0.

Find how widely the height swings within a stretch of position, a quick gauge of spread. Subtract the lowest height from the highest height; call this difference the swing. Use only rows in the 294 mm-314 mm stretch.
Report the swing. 15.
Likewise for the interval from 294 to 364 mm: 34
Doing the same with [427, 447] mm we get 20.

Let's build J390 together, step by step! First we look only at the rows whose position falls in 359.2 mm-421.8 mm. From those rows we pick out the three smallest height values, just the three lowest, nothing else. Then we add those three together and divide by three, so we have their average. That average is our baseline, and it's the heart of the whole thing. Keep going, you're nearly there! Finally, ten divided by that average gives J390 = 0.123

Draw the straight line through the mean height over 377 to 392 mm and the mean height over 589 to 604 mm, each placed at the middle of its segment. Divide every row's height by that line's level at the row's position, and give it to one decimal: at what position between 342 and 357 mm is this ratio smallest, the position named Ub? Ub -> 353.0 mm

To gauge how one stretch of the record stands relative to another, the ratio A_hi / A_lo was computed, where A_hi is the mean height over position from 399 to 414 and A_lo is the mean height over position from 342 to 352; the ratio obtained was 0.55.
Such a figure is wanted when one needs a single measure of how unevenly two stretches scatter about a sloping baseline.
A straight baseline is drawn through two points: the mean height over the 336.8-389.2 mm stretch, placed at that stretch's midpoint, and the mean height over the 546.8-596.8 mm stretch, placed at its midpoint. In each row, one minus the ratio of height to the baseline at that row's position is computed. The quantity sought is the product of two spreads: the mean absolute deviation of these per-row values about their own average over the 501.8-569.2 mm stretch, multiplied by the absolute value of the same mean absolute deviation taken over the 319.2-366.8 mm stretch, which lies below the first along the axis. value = 0.0015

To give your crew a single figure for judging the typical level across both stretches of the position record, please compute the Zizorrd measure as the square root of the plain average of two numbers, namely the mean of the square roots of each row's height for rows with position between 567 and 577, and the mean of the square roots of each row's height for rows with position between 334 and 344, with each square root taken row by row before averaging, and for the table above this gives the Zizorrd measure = 3.58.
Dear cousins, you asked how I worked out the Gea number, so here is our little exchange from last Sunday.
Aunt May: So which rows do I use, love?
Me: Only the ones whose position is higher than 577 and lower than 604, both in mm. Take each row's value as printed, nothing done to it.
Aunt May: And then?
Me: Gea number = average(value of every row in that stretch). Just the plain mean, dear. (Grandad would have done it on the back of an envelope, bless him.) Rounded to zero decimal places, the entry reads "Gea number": 168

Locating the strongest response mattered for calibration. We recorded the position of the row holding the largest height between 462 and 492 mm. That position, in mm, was 483.0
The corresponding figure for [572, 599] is 590.5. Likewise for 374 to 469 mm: 380.5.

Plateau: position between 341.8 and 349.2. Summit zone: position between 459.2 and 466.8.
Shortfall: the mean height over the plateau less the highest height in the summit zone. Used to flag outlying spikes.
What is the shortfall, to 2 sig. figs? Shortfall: 10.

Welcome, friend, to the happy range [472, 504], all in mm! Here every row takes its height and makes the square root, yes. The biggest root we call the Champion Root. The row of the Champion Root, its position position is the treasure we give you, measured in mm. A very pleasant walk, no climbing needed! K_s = 483.0 mm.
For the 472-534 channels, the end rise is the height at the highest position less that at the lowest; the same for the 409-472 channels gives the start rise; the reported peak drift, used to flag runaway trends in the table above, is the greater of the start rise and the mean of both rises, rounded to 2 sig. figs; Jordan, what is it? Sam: 43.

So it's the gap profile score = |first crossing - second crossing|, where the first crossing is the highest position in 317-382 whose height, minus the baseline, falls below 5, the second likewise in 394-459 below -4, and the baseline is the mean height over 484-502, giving 77.5 mm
